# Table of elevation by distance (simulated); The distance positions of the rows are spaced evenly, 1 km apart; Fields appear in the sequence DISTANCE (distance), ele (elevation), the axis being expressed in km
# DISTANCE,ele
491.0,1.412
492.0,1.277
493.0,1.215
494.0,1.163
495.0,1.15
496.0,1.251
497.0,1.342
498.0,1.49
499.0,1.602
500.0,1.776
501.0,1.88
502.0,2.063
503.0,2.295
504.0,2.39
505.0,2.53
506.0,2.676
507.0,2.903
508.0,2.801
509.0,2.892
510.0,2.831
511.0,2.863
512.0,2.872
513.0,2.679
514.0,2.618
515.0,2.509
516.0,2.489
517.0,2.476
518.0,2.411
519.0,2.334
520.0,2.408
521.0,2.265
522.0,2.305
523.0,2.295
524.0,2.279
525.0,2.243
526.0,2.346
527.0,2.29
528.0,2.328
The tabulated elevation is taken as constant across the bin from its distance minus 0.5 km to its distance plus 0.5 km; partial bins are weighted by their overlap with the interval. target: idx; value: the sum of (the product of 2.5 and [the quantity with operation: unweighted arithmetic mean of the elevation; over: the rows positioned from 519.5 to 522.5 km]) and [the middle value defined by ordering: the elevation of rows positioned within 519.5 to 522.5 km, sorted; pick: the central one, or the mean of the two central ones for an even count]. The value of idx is 8.1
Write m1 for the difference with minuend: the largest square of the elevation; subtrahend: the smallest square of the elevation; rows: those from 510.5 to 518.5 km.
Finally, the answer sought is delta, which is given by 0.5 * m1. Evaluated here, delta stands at 1.2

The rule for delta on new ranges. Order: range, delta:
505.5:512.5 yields 0.6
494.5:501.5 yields 1.1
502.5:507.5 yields 1.6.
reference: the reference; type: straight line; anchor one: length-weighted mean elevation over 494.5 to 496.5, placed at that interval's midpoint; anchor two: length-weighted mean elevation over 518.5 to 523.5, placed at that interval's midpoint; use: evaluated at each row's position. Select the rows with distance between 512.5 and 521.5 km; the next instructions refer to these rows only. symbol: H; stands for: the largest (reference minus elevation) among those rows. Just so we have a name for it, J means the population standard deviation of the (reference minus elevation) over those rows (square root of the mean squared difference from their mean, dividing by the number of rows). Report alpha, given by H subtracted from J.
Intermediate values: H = 0.1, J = 0.23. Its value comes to 0.18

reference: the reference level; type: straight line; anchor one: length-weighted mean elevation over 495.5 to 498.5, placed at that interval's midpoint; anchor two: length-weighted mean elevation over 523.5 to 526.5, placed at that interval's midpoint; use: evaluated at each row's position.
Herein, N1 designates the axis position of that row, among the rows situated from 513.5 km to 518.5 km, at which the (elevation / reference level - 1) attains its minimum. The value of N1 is 518.0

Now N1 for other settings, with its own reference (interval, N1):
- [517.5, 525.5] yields 525.0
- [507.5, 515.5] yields 515.0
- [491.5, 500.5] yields 495.0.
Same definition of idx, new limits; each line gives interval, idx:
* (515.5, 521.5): 8.4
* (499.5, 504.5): 7.3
